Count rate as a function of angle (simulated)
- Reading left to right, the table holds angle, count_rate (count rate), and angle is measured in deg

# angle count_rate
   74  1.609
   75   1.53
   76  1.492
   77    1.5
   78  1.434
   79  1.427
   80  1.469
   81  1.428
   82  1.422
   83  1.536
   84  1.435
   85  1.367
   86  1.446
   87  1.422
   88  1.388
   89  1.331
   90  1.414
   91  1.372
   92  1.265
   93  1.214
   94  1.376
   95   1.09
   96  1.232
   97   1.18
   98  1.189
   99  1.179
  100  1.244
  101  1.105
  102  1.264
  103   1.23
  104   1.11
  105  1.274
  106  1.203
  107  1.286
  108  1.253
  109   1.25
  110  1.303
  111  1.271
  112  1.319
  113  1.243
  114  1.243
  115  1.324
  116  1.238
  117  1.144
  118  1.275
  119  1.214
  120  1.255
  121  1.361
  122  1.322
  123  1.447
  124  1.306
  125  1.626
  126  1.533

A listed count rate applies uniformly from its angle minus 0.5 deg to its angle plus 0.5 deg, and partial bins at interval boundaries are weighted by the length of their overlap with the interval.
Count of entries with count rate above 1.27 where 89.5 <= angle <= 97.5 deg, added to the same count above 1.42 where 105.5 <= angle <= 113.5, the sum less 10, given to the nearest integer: -7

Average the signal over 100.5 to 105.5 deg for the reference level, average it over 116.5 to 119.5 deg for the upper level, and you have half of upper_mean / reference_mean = 0.506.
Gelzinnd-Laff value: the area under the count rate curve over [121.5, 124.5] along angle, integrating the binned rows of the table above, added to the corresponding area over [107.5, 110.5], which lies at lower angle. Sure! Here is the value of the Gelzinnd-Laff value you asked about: 7.88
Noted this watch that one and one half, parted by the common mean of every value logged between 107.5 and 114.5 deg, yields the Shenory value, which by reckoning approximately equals 1.18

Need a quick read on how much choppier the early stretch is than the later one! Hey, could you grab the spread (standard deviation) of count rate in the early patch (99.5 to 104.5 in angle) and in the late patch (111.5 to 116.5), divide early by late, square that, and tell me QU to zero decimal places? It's 3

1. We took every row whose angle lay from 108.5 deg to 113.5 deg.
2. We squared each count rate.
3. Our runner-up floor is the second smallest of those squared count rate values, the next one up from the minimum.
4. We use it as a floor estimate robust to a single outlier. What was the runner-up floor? 1.56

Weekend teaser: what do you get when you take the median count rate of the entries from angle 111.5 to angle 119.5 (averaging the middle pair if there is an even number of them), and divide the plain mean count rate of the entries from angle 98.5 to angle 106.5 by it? 0.97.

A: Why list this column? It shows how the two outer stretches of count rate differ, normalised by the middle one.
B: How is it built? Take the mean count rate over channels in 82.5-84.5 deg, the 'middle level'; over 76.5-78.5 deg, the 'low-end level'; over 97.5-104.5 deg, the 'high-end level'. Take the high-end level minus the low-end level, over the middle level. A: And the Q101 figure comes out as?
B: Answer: -0.19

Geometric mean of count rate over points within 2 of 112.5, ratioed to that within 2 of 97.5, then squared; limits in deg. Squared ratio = 1.13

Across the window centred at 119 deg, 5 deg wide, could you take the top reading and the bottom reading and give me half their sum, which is 1.25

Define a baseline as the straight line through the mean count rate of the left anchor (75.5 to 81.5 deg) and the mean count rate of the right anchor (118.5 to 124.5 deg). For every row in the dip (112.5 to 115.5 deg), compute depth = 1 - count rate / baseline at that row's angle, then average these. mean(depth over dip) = 0.054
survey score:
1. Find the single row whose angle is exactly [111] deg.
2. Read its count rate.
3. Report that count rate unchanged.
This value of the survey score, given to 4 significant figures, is 1.271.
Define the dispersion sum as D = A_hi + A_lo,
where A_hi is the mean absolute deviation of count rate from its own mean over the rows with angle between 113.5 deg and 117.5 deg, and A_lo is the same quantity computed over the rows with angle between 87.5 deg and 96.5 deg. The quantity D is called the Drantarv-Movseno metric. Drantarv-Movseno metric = 0.13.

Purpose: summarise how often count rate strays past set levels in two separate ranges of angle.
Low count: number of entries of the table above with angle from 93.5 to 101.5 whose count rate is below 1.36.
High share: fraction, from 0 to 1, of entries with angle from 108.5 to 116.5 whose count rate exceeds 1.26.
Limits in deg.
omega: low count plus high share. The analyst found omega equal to 7.5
